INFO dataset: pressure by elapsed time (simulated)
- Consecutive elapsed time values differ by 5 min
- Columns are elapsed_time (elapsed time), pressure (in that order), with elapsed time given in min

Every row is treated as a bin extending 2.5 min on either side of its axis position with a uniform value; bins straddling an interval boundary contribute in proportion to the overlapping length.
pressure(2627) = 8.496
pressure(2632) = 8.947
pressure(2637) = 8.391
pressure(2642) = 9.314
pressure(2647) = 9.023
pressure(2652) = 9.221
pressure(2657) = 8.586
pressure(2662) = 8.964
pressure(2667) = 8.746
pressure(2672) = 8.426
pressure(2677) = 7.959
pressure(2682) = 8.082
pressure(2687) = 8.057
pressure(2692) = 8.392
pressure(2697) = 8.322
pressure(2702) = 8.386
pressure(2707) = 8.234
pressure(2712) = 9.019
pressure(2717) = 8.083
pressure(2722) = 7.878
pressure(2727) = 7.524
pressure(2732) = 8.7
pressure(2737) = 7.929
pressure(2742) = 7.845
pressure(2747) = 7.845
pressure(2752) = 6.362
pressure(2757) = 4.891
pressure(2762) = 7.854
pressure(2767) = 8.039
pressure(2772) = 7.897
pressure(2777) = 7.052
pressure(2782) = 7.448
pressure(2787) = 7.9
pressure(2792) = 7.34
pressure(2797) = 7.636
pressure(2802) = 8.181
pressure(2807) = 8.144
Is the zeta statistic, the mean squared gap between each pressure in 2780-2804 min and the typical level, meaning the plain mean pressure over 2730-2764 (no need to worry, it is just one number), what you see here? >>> 0.2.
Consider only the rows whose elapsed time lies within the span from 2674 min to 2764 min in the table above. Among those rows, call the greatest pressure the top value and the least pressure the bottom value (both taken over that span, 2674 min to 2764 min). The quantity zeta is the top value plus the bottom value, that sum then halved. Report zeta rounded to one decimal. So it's 7.0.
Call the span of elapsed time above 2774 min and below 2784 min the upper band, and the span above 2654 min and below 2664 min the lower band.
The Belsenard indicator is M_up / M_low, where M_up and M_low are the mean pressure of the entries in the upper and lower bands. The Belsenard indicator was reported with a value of 0.83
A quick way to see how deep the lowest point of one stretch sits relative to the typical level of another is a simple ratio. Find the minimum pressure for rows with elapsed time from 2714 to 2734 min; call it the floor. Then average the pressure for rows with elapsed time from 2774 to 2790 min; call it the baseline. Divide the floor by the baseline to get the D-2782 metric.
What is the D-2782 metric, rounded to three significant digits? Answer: 1.01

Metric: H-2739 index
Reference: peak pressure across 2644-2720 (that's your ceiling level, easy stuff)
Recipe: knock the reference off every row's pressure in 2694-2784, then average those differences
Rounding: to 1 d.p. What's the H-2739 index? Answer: -1.5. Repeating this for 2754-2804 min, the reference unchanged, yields -1.8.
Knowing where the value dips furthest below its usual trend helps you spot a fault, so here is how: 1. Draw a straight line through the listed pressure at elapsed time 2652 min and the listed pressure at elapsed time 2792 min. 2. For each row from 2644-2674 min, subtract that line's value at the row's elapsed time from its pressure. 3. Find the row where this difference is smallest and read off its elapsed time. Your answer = 2657 min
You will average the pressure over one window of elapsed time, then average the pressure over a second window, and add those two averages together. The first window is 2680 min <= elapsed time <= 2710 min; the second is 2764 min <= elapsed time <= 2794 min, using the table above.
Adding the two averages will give 15.9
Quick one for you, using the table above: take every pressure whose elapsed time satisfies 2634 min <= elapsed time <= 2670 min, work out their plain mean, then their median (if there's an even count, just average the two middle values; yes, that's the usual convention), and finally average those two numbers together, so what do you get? 8.9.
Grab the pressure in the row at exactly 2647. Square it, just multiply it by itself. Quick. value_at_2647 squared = 81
